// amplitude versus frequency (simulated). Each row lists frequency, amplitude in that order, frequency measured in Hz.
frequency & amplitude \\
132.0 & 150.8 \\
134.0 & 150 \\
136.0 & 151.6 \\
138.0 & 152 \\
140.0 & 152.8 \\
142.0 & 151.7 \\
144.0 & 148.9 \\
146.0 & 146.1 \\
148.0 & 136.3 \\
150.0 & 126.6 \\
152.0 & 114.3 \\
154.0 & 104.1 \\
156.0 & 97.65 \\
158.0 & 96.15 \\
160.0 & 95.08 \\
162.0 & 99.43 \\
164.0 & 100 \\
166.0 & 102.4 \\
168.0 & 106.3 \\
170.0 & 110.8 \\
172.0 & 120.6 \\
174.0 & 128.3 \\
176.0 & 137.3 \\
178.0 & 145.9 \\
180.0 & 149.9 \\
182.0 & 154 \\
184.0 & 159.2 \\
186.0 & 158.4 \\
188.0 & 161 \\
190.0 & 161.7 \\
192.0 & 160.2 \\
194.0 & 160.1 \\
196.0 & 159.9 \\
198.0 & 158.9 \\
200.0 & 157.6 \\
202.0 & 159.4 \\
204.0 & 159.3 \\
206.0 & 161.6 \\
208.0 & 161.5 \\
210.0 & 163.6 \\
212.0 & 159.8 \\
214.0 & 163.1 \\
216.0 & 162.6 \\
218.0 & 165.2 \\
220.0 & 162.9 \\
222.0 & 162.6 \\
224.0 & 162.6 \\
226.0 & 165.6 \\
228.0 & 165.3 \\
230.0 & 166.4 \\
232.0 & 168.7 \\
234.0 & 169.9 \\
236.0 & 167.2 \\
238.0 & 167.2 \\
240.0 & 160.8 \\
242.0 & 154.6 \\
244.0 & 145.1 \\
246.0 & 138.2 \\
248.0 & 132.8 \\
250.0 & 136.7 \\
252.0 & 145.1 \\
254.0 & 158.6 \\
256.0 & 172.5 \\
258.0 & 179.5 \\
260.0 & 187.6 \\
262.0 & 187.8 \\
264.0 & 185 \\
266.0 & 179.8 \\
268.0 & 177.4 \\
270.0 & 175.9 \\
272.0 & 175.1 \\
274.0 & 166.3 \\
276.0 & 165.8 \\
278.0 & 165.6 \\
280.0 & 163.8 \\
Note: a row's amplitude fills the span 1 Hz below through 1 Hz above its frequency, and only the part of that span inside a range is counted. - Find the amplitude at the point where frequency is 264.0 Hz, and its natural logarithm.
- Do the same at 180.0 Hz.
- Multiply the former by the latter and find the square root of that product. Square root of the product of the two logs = 5.11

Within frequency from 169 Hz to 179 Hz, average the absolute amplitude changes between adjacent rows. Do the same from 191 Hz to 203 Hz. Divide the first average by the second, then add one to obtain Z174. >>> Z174 11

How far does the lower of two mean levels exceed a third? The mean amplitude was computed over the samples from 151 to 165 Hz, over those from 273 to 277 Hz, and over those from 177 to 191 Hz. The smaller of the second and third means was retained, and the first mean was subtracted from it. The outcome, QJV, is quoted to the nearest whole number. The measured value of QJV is 55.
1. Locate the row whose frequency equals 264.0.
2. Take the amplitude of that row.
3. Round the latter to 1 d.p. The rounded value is 185.0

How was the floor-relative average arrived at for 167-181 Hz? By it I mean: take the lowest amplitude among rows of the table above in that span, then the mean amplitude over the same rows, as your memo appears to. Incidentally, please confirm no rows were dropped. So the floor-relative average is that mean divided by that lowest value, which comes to 1.21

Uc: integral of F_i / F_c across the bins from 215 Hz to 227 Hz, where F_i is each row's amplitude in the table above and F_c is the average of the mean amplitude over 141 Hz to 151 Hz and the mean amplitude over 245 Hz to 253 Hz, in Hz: 14.0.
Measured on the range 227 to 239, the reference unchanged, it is 14.3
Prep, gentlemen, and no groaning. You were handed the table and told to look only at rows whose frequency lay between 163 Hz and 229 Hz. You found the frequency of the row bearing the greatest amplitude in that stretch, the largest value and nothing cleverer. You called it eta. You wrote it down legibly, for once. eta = 226.0 Hz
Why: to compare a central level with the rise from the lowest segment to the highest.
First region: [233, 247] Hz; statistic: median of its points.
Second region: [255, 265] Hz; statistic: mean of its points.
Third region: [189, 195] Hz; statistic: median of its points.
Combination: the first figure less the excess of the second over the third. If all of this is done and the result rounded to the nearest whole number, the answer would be 139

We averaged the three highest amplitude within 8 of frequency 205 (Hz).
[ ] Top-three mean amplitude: 162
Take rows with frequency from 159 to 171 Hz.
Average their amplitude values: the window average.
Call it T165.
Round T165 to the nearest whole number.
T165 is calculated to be 102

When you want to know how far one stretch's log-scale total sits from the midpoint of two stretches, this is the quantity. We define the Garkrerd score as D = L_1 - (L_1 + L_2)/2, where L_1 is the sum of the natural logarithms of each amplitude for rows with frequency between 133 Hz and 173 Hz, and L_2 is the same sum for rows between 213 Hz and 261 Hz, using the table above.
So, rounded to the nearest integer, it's -13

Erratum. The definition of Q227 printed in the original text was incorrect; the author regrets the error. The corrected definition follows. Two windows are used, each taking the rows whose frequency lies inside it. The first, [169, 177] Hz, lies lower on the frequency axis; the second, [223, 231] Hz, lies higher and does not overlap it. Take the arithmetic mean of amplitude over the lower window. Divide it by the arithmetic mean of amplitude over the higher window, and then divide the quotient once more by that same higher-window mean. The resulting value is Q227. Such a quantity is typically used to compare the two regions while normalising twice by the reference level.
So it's 0.0046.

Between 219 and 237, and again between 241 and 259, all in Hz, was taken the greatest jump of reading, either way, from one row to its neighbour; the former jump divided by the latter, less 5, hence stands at -4.78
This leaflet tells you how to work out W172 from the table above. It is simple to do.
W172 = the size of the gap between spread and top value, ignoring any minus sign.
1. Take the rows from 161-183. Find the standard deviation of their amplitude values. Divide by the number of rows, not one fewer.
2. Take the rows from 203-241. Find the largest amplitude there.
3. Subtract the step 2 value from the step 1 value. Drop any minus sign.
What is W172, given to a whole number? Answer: 150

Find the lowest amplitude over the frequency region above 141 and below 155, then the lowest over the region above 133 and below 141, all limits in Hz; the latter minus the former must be 46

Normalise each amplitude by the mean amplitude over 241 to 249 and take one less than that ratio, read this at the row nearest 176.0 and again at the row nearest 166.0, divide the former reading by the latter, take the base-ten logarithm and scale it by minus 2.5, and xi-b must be 2.2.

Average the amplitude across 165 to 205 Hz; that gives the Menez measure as 146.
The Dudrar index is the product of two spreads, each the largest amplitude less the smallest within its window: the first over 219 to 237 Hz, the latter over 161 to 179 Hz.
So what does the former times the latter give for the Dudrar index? 339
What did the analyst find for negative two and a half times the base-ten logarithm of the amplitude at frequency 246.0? -5.35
